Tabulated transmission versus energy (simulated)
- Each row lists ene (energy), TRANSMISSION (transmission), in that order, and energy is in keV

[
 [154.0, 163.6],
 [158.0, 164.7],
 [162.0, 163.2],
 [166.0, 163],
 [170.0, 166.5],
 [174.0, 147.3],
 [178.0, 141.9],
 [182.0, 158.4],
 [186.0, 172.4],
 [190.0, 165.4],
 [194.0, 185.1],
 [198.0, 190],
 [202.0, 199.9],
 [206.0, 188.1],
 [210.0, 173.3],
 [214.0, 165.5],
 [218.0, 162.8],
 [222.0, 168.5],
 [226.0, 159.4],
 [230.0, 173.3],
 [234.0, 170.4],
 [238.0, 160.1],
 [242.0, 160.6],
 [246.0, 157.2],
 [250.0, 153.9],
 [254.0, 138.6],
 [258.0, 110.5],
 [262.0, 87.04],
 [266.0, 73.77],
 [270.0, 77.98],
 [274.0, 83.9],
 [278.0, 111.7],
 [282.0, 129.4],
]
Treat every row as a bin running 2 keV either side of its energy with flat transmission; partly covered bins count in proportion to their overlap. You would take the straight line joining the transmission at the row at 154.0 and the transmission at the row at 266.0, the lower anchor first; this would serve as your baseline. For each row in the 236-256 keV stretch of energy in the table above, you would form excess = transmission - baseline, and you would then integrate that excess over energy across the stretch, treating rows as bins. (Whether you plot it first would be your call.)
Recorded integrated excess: 1285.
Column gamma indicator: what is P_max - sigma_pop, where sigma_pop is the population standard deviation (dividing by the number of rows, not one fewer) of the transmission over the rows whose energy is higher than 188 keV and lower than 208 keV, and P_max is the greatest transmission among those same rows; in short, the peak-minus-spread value 189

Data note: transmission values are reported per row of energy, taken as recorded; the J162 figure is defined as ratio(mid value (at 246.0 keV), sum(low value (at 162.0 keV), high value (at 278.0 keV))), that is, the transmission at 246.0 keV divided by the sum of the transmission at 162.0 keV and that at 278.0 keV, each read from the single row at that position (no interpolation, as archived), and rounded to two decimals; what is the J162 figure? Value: 0.57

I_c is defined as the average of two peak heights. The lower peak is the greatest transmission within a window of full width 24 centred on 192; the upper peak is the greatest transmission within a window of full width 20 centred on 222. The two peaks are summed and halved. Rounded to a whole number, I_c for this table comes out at 187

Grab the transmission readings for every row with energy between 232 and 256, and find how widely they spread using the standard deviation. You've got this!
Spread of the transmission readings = 10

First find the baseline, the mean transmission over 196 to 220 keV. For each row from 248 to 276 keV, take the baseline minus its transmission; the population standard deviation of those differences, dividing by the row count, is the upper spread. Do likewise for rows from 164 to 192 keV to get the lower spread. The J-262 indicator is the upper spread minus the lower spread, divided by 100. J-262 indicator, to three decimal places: 0.191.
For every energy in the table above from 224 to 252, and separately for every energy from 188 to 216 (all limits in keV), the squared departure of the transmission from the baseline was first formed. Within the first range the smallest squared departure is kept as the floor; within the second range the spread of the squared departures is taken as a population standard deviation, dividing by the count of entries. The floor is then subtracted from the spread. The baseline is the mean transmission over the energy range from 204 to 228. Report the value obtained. 302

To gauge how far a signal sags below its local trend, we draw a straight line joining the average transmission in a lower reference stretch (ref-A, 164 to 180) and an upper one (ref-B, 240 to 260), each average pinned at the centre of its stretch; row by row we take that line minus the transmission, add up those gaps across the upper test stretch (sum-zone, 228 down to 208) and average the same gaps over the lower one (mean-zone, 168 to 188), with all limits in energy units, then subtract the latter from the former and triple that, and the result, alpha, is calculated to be -251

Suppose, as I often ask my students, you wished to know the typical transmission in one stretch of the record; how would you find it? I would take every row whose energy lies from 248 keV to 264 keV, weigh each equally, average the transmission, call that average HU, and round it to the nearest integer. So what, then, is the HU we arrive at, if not 123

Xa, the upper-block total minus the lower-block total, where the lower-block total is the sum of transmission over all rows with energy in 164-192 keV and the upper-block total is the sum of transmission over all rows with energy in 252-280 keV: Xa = -431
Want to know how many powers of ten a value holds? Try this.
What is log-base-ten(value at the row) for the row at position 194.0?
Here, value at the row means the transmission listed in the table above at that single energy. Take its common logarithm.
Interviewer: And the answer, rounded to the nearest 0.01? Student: 2.27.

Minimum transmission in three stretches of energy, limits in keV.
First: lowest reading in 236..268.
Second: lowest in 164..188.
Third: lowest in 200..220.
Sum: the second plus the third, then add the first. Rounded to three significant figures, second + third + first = 378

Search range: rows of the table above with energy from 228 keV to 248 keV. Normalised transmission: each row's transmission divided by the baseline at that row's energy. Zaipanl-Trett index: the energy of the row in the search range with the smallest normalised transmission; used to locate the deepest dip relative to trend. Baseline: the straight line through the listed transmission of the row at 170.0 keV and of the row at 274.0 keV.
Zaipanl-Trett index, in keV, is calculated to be 238.0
